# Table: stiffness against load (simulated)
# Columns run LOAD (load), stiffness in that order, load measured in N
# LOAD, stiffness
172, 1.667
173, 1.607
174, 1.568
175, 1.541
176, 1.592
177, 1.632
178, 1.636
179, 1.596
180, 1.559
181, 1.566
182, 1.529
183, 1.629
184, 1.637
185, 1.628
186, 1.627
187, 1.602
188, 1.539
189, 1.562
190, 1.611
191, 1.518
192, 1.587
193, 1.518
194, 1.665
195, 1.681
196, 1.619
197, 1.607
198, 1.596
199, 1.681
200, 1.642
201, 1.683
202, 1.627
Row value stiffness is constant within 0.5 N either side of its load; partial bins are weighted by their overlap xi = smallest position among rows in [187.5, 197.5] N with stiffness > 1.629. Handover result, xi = 194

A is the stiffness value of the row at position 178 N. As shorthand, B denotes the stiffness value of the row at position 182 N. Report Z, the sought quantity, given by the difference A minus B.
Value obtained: 0.11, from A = 1.636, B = 1.529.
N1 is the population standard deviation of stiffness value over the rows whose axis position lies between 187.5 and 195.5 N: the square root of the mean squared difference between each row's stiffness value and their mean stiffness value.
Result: 0.059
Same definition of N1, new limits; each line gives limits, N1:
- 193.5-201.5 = 0.033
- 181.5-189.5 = 0.041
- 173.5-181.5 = 0.032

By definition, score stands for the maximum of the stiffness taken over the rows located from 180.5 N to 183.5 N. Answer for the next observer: 1.629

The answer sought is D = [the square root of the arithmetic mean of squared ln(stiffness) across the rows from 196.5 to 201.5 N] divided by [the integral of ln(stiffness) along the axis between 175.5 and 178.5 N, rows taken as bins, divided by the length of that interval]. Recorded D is 1.03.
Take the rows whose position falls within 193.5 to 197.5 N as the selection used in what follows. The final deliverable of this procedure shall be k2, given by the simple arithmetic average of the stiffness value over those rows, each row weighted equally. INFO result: 1.64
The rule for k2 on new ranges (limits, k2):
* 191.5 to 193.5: 1.55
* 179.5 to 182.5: 1.55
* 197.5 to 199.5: 1.64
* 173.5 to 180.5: 1.59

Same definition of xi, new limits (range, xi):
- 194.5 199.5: 195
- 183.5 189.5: 184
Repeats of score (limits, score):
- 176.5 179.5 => 1.636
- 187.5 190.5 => 1.611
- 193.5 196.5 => 1.681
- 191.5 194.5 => 1.665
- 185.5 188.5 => 1.627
